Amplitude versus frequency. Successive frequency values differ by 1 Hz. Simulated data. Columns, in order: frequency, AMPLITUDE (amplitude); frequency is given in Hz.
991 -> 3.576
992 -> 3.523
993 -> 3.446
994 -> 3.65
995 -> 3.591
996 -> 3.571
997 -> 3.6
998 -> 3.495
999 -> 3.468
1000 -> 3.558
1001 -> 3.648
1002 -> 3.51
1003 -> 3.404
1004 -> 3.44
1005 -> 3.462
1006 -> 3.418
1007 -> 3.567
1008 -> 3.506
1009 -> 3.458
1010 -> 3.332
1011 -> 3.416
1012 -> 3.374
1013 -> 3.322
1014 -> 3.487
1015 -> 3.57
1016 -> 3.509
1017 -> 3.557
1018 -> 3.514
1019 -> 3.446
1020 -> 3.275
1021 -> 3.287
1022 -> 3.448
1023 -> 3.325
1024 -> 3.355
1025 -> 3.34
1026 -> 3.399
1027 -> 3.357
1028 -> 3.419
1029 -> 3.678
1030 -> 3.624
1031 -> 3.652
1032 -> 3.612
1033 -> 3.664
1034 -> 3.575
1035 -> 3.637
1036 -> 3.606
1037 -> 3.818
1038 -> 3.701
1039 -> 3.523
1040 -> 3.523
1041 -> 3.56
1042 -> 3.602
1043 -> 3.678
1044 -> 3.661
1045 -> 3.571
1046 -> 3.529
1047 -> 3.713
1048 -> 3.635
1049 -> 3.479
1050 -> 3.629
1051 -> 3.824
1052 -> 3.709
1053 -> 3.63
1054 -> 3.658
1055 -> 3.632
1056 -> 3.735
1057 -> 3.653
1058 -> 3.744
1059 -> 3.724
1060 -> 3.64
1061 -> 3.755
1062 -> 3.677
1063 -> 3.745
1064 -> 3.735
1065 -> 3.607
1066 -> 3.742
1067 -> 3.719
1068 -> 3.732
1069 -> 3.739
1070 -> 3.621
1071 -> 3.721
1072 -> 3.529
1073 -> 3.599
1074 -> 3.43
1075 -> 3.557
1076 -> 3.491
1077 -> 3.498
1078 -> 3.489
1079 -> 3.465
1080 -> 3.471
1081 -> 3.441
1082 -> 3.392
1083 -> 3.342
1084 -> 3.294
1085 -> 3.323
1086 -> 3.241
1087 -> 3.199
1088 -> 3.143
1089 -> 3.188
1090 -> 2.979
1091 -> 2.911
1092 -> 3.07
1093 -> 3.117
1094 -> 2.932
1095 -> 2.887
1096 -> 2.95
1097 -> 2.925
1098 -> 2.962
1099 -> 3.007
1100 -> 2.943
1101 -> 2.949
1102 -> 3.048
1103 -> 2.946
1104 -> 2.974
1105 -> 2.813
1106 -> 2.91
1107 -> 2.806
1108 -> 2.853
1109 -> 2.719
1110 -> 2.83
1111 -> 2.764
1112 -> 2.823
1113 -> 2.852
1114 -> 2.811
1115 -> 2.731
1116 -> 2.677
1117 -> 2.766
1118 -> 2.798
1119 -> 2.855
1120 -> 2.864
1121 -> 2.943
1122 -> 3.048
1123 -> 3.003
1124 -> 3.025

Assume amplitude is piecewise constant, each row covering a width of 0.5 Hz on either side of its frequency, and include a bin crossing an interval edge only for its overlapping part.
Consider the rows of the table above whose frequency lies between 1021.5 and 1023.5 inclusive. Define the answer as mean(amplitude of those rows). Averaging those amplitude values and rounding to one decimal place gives 3.4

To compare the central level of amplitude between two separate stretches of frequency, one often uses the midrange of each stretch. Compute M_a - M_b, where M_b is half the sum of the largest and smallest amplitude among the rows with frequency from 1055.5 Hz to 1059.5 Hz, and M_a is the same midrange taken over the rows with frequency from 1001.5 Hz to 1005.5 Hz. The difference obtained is -0.2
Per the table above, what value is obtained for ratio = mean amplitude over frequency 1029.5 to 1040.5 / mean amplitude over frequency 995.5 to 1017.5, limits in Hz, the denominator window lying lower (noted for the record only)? 1.04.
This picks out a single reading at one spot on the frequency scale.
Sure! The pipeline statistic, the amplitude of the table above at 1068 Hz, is 3.732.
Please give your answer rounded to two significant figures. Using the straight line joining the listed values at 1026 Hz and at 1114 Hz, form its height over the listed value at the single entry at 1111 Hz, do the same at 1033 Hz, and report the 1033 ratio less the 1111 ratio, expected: -0.11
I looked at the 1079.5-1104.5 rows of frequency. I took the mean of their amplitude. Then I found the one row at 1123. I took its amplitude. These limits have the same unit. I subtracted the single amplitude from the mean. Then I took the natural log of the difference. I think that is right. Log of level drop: -2.3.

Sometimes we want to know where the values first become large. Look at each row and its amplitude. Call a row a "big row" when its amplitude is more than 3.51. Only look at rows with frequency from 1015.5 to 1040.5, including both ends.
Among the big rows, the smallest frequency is 1017 Hz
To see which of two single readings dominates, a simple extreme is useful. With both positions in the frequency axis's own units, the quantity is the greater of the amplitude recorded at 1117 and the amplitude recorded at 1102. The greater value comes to 3.05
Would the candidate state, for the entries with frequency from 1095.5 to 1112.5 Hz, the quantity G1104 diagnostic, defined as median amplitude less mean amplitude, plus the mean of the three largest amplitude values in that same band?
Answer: 3.04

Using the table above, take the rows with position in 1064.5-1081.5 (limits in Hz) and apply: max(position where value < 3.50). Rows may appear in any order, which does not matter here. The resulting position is 1081 Hz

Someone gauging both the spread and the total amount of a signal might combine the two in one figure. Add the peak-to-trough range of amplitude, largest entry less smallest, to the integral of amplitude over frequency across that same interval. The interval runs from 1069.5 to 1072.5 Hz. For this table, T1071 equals 11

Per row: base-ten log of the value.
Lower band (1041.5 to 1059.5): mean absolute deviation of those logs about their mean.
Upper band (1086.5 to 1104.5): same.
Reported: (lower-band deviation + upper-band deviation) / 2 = 0.0093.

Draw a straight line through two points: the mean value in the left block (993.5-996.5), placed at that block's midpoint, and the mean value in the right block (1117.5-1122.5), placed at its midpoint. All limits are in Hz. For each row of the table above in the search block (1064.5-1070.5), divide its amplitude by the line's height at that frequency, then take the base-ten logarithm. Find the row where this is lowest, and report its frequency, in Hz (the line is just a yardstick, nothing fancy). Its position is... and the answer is 1065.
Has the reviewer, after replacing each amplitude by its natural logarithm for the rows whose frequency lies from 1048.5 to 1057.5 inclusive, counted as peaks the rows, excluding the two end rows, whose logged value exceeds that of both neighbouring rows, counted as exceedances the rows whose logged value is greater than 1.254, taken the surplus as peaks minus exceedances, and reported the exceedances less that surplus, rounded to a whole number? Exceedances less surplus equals 13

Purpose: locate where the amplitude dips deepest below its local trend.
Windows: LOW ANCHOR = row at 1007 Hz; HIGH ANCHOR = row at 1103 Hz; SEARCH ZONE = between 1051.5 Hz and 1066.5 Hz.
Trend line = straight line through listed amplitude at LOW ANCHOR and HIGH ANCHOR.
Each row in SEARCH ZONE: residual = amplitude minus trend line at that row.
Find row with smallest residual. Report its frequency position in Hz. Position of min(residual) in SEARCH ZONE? 1053 Hz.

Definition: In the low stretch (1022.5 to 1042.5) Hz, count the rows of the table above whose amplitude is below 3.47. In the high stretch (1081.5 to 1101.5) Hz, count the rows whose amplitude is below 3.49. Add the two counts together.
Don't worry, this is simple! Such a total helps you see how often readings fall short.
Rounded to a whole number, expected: 26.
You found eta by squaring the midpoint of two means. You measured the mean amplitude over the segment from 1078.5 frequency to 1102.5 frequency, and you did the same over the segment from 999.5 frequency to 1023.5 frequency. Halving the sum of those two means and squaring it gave 10.8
